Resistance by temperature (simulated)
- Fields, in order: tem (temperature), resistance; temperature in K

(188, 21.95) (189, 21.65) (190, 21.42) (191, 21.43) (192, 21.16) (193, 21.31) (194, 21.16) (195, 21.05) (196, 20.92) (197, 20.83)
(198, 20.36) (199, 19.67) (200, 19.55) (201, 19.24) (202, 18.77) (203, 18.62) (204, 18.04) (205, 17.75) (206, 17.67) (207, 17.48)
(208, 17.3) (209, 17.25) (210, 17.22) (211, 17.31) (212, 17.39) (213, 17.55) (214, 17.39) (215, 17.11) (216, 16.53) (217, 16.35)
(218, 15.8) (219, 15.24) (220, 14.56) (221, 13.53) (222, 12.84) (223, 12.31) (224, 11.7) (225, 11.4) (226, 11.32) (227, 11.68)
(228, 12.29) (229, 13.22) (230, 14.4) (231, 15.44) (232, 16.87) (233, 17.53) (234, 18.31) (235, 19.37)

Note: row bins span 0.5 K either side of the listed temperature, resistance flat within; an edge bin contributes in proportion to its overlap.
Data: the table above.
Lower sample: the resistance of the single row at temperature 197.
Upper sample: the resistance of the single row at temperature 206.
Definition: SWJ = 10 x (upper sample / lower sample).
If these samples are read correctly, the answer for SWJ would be 8.5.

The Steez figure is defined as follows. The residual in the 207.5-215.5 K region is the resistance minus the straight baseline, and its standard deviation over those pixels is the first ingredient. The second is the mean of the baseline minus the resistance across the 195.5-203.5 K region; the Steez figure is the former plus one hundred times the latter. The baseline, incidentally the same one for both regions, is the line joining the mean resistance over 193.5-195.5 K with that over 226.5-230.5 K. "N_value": 16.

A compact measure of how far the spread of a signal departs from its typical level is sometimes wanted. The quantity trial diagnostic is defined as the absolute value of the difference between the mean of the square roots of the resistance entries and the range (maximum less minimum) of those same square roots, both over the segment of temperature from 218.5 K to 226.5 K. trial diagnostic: 3.0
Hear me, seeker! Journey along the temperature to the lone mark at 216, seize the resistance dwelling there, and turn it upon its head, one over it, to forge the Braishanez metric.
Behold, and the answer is 0.060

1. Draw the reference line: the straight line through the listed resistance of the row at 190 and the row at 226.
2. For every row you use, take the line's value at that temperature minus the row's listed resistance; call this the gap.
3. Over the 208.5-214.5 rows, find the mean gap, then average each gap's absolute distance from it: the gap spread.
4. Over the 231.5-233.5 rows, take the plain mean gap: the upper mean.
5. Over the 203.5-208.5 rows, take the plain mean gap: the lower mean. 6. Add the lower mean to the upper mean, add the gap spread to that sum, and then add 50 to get 42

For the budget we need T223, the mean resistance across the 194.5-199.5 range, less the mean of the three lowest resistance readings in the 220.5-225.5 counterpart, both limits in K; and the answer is 8.8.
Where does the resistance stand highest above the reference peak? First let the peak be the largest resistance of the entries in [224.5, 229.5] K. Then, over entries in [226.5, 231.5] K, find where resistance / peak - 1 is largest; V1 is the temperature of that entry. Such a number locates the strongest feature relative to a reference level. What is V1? 231 K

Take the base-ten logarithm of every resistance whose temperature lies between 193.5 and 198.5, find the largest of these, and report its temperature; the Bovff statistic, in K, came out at 194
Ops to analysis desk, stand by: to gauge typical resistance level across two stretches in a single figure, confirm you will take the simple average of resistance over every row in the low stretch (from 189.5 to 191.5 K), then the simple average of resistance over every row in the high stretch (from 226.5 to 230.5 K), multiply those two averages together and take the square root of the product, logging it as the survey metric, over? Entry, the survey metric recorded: 16.6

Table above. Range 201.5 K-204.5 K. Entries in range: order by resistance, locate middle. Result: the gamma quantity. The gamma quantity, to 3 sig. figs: 18.6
